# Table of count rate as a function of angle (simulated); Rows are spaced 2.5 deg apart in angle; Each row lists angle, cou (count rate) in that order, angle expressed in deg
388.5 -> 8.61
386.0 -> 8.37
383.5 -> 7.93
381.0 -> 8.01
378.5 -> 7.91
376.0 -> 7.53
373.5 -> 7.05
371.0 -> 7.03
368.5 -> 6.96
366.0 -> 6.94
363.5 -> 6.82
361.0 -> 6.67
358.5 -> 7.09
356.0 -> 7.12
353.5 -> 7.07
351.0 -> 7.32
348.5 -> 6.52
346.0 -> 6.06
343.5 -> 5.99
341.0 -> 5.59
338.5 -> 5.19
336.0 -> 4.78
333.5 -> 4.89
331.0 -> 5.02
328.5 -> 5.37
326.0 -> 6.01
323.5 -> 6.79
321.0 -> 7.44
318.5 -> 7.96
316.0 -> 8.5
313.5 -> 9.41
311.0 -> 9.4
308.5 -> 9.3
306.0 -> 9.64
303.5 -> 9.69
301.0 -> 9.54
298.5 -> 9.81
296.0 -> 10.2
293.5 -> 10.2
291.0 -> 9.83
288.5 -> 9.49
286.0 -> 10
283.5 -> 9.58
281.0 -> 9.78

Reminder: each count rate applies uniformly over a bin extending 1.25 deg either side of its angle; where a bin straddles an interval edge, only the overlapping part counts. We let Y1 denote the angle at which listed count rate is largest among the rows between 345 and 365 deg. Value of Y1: 351.0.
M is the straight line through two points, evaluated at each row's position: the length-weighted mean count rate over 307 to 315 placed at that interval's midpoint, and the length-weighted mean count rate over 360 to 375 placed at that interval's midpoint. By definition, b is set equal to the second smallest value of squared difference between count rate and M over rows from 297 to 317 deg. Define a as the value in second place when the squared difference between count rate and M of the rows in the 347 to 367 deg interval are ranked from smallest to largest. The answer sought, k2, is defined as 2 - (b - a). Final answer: 2.0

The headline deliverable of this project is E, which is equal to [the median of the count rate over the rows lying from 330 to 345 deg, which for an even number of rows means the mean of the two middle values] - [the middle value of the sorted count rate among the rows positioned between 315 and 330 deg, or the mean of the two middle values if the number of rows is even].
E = -2.0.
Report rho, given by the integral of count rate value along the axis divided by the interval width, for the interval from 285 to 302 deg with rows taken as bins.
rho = 9.9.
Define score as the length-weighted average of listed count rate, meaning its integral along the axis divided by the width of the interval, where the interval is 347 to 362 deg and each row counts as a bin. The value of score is 7.0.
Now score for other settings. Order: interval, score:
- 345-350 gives 6.4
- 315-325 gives 7.6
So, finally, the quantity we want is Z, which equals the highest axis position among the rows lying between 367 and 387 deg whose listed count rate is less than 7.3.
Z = 373.5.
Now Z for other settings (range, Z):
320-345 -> 343.5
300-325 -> 323.5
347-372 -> 371.0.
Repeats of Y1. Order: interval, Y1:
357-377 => 376.0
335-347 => 346.0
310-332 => 313.5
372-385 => 381.0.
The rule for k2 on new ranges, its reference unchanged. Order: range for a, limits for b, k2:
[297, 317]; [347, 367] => 2.0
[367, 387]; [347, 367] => 2.0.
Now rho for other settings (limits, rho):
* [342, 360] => 6.7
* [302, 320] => 9.1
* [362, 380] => 7.2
